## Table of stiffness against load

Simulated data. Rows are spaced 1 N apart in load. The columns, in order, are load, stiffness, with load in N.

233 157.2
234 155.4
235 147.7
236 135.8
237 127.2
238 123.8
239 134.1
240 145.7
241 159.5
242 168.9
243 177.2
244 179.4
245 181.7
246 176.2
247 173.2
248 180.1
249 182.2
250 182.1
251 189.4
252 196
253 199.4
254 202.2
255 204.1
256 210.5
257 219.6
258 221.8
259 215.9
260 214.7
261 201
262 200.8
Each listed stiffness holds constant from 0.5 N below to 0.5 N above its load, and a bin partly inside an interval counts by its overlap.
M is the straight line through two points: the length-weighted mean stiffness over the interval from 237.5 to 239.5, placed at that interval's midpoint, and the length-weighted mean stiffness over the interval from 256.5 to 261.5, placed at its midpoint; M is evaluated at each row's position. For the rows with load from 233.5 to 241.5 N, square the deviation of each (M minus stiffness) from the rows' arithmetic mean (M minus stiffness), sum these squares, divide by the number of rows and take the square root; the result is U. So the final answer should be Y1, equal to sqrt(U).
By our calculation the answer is 3.9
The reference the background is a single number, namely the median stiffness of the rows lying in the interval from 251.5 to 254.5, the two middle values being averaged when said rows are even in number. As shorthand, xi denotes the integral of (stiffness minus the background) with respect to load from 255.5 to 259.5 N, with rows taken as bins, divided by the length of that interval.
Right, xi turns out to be 18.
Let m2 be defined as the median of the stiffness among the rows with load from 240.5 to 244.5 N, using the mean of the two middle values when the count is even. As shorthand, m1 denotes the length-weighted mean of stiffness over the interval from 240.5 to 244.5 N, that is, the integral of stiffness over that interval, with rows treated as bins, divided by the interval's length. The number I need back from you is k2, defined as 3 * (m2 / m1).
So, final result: 3.03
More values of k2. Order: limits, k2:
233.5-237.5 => 3.00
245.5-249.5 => 3.00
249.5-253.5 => 3.02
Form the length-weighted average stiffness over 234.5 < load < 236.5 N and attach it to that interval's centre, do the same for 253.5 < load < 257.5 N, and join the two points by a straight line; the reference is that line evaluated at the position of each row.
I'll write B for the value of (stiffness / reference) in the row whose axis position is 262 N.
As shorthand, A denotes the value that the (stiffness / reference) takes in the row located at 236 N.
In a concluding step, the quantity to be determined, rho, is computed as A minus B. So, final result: 0.08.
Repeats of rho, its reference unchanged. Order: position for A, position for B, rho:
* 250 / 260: 0.00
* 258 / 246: 0.02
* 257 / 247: 0.07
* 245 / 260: 0.09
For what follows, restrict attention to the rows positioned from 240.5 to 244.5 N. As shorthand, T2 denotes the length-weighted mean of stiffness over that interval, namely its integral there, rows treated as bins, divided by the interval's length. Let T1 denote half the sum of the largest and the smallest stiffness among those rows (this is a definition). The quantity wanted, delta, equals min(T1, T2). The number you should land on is 169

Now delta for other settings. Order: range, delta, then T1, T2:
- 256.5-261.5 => 211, 211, 215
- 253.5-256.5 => 206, 206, 206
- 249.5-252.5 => 189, 189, 189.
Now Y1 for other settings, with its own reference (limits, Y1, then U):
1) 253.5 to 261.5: 3.3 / 11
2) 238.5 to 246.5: 2.9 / 9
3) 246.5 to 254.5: 1.3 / 2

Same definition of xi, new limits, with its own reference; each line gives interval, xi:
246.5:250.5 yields -20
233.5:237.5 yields -58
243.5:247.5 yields -22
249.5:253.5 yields -8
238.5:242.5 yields -47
